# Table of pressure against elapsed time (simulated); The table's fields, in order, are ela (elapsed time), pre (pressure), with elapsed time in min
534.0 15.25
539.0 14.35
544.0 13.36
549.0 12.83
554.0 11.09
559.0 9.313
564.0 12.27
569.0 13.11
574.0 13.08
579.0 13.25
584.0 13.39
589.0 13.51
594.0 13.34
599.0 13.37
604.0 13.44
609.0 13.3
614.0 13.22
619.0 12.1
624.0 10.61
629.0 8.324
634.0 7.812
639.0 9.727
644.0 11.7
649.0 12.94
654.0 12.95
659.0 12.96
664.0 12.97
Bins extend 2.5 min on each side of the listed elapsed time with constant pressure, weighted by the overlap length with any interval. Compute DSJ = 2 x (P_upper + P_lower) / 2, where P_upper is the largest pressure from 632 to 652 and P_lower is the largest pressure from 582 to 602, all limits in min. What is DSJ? 26.45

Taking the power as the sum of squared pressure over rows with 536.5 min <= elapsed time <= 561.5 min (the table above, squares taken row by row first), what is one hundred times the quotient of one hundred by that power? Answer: 13.2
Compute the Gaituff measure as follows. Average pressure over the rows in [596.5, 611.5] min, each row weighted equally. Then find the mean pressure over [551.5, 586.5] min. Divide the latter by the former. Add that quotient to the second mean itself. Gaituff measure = 13.1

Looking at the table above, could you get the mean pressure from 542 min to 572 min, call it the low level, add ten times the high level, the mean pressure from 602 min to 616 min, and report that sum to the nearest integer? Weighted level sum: 145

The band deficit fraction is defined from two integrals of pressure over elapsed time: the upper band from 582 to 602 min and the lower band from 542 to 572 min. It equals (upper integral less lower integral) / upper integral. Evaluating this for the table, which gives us -0.3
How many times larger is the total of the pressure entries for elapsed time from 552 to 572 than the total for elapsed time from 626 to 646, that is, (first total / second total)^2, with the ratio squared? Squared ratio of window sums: 1.5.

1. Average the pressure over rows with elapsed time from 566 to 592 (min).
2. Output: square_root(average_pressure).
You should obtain 3.64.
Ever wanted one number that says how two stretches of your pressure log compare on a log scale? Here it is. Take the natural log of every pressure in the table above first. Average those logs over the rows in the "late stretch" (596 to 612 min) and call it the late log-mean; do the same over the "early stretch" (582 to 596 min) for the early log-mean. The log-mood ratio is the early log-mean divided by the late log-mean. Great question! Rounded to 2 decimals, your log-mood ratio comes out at 1.00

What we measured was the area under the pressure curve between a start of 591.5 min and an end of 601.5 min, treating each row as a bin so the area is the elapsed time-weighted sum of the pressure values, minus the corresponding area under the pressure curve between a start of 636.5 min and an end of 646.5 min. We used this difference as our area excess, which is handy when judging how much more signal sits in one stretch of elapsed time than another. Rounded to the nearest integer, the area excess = 26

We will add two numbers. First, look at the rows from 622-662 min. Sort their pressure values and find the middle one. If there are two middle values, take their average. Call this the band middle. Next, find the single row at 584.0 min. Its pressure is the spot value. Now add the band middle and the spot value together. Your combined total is 25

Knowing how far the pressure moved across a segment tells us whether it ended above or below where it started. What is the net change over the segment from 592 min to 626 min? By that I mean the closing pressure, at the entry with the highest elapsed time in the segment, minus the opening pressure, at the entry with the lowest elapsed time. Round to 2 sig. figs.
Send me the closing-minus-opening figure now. -2.7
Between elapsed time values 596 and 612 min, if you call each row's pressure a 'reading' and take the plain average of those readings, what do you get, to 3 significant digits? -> 13.4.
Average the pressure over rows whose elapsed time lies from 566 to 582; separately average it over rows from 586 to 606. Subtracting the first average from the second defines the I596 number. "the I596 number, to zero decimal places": 0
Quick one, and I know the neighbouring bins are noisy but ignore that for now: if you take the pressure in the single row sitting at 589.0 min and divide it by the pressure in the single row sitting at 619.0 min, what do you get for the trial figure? 1.12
